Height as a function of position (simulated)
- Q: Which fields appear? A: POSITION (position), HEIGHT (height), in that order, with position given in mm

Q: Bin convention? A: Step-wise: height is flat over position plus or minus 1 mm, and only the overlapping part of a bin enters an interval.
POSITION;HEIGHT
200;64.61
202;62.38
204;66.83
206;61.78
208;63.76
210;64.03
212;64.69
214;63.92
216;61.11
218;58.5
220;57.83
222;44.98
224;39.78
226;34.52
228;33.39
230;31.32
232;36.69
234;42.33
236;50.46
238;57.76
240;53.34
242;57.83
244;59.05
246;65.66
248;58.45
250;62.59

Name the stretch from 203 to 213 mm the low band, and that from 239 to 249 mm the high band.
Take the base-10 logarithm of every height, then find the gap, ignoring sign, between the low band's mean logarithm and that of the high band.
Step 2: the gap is 0.04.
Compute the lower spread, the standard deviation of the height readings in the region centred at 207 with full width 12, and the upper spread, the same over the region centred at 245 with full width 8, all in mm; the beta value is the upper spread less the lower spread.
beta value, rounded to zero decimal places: 2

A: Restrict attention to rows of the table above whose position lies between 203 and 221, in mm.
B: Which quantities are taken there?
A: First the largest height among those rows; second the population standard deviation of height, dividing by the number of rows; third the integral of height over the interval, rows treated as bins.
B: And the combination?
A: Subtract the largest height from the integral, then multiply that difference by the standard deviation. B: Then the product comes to 2946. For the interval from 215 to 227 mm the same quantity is 5431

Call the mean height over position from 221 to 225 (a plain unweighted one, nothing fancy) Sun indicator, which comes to 42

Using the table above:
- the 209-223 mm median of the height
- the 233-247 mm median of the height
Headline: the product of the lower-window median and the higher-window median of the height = 3530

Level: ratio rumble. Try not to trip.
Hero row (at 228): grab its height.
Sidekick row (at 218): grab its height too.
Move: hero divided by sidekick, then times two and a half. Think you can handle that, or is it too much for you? 1.4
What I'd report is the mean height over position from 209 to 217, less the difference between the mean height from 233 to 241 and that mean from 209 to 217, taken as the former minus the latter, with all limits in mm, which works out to 76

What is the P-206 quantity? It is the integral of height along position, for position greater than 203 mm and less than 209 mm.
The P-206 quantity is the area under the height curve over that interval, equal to 385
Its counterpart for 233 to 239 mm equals 301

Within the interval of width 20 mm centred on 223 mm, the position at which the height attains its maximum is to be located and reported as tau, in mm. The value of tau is 214 mm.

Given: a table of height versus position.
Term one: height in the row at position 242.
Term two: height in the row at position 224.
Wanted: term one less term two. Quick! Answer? 18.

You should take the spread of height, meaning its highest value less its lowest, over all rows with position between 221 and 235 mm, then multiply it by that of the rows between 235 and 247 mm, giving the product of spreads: 208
